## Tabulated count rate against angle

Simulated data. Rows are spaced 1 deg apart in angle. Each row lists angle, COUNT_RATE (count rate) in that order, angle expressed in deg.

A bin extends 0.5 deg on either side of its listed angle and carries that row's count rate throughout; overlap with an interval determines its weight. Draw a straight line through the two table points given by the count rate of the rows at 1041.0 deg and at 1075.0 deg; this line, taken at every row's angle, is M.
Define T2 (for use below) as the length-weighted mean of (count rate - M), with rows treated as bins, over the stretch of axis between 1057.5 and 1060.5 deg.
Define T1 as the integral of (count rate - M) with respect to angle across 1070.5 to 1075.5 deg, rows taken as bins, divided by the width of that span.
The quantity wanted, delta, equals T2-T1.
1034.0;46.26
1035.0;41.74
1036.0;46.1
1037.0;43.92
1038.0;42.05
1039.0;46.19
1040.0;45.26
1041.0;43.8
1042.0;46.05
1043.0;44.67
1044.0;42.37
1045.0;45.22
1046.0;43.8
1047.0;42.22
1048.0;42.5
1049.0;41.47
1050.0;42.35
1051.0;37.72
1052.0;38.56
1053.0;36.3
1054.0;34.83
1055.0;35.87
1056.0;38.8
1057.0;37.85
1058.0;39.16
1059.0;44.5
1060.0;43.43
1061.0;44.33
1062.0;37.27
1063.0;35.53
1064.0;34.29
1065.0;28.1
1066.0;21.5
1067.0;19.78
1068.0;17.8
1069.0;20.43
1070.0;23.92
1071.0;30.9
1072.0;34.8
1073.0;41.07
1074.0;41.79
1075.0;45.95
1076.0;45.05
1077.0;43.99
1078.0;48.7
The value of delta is 4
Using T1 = -7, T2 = -3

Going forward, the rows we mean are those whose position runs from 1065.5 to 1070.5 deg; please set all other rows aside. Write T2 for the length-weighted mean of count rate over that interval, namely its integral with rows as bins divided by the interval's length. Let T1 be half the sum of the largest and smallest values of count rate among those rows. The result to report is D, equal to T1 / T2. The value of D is 1.01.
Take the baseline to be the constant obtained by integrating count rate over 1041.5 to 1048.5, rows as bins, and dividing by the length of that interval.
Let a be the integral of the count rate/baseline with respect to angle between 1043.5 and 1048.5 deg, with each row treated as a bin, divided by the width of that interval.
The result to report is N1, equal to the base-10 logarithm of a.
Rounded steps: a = 0.99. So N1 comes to -0.006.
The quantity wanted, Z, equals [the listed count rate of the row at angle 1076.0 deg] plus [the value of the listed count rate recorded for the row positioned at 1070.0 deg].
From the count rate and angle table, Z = 69.0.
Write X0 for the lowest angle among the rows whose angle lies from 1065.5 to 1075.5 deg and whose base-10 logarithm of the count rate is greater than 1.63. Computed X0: 1075.0 deg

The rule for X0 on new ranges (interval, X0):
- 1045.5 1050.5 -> 1046.0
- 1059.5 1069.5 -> 1060.0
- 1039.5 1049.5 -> 1040.0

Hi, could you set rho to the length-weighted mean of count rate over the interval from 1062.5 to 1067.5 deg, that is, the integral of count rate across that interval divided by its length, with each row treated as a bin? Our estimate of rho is 28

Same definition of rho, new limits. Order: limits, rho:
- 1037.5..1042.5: 45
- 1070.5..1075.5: 39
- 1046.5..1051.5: 41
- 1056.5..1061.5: 42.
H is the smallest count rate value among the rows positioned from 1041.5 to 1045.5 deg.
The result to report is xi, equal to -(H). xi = -42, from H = 42.37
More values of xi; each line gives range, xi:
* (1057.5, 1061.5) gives -39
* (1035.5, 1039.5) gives -42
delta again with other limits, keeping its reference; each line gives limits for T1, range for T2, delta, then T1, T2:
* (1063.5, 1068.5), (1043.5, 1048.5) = 20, -21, -1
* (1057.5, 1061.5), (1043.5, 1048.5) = 1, -2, -1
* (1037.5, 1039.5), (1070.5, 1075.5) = -7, 0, -7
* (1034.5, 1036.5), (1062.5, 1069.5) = -21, 0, -20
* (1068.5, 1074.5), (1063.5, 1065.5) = -1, -14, -14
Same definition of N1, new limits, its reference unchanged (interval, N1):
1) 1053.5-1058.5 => -0.070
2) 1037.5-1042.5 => 0.008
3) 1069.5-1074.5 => -0.104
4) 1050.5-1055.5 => -0.078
